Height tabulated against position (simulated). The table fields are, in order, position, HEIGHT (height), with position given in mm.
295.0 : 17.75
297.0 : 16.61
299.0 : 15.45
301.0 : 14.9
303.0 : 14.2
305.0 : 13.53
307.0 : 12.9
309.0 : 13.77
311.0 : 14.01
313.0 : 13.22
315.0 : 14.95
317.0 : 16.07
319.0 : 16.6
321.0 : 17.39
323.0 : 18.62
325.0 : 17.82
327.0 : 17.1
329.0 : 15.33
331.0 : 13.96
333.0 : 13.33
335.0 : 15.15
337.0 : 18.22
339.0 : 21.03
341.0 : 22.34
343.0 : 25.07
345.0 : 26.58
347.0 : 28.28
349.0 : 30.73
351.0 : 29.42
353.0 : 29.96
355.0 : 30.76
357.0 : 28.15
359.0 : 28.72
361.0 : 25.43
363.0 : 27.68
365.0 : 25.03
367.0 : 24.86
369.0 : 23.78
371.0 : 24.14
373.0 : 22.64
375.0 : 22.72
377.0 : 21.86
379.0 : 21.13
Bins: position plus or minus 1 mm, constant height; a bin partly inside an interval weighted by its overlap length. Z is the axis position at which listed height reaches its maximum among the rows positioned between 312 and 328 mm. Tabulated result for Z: 323.0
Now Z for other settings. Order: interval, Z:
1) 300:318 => 317.0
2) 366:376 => 367.0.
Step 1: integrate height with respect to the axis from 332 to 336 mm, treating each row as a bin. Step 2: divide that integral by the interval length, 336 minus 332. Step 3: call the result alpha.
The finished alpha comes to 14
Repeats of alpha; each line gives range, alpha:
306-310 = 13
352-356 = 30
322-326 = 18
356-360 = 28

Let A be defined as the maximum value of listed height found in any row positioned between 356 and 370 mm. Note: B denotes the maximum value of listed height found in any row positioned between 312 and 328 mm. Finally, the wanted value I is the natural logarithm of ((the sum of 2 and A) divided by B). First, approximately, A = 28.72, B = 18.62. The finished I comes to 0.50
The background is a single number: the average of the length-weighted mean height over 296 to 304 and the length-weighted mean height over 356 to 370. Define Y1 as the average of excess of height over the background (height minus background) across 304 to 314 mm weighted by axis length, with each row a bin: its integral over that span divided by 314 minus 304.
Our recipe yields -7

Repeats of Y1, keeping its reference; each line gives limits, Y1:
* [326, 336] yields -6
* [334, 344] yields 0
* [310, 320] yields -6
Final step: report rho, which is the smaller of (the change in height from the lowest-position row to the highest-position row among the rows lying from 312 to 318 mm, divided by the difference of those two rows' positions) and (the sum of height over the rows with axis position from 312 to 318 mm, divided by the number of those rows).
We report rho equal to 0.7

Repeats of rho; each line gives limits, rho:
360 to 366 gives -0.1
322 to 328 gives -0.4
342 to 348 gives 0.8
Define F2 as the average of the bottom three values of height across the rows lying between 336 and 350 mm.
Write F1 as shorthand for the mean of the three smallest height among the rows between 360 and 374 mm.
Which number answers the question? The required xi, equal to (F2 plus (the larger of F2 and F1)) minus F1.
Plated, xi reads 21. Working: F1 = 23.5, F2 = 21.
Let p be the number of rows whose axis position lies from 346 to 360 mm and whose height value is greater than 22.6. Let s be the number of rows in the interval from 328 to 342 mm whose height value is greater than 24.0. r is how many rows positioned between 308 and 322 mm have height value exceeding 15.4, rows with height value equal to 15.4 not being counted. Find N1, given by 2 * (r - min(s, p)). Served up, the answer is 6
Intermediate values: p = 7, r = 3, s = 0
